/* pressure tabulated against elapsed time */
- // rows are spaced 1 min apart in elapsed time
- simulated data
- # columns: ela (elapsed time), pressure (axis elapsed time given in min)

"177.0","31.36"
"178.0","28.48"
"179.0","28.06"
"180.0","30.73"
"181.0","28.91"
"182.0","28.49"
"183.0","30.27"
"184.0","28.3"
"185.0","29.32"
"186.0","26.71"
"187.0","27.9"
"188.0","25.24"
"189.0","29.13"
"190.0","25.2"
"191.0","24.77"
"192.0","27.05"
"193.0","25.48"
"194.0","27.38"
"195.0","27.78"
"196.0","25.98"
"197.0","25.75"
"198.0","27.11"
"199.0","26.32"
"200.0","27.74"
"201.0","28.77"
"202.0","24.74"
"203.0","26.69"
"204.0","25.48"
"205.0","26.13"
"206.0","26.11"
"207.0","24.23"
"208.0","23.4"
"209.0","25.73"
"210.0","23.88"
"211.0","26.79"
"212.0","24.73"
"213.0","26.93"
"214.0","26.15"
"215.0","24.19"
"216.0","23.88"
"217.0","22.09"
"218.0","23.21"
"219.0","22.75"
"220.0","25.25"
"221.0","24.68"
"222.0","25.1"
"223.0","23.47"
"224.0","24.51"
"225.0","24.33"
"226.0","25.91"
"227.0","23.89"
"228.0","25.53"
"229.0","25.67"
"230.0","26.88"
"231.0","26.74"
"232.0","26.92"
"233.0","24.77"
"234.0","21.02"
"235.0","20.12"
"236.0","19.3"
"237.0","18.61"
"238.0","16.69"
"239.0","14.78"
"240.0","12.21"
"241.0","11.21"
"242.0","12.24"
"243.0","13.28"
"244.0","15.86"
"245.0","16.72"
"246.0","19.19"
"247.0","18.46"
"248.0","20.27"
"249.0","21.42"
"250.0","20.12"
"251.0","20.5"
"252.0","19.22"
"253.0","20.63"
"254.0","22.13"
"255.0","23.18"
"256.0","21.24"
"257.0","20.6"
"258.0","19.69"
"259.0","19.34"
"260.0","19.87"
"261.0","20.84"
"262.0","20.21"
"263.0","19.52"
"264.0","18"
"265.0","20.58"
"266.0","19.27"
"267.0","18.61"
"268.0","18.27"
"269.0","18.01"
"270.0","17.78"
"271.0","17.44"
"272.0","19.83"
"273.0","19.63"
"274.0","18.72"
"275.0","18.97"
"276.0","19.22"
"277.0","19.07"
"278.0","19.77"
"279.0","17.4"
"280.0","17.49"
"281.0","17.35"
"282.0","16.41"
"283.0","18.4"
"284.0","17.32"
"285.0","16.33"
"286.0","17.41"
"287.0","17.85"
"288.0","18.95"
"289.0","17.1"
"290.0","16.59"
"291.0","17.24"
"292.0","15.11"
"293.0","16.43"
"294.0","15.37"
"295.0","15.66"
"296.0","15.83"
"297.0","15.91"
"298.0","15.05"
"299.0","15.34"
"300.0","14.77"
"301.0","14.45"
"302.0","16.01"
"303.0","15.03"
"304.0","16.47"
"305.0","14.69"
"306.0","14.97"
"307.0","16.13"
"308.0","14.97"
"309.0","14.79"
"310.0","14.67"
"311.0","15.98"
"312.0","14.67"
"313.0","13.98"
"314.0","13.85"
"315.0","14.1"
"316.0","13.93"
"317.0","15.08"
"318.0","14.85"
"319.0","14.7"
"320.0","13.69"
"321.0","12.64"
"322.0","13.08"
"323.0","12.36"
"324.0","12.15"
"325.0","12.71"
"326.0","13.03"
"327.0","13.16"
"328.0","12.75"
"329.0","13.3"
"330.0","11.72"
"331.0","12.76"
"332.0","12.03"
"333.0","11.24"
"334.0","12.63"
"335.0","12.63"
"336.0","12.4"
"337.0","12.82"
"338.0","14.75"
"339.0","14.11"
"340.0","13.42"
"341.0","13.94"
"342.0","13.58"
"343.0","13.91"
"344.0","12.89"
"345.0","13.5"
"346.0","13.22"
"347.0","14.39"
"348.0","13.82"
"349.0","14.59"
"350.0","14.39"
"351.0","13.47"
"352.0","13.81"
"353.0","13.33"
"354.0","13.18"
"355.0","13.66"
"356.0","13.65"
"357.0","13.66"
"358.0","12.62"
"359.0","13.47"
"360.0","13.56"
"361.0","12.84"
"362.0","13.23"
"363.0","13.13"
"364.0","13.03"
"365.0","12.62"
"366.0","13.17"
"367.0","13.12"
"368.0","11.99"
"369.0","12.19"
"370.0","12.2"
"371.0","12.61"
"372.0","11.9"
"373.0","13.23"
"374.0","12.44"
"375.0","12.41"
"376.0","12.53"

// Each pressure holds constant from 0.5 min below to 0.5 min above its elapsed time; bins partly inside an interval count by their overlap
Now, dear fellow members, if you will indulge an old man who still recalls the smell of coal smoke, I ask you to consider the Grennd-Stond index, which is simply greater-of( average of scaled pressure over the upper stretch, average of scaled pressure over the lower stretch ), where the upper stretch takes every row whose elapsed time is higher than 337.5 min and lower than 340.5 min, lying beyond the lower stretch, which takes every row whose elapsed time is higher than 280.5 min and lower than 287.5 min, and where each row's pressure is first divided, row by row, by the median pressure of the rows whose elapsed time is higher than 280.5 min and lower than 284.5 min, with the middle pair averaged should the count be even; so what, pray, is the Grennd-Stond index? 1.0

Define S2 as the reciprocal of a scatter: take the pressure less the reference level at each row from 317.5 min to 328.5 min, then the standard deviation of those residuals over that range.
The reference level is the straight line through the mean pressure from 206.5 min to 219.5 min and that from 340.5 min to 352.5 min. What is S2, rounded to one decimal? 1.4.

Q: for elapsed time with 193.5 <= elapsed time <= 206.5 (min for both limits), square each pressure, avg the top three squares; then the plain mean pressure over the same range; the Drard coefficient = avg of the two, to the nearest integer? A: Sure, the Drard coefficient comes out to 408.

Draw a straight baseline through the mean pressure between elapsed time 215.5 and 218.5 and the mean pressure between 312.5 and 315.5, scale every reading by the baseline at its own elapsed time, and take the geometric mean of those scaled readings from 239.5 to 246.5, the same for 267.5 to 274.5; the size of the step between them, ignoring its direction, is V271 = 0.34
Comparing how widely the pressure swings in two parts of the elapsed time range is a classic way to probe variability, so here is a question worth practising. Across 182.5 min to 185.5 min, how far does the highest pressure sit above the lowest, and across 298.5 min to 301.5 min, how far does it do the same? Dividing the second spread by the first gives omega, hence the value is 0.45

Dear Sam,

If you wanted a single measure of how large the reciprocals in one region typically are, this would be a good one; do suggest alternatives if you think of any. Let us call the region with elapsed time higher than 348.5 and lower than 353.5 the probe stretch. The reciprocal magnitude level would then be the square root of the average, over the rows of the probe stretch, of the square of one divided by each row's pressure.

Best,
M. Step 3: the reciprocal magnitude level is 0.072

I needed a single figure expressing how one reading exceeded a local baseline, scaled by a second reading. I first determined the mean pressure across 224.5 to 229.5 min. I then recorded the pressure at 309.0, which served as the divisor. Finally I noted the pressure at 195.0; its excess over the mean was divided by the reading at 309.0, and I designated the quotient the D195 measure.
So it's 0.18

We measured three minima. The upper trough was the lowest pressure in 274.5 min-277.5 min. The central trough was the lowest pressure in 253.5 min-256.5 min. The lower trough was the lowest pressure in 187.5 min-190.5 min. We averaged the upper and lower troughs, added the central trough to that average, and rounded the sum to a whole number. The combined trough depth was 43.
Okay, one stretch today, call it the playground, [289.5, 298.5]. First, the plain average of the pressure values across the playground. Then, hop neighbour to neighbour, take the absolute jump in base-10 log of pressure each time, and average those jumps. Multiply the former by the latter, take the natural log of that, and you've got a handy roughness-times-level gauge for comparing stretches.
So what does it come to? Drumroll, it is -1.0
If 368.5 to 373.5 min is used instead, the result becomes -1.3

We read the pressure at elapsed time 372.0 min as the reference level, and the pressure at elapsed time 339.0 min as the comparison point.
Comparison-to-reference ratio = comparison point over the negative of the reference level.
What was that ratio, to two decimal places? -1.19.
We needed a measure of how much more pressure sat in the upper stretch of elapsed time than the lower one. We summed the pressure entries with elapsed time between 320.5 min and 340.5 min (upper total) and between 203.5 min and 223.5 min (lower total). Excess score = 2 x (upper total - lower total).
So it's -477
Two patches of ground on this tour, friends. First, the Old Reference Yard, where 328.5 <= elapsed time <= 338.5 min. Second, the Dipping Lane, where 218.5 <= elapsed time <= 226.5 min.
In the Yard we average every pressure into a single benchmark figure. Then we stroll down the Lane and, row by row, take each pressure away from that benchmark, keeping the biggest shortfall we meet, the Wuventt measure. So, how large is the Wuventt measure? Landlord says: -10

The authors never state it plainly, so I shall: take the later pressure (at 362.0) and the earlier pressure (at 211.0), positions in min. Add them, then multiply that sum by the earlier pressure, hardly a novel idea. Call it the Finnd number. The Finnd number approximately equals 1072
